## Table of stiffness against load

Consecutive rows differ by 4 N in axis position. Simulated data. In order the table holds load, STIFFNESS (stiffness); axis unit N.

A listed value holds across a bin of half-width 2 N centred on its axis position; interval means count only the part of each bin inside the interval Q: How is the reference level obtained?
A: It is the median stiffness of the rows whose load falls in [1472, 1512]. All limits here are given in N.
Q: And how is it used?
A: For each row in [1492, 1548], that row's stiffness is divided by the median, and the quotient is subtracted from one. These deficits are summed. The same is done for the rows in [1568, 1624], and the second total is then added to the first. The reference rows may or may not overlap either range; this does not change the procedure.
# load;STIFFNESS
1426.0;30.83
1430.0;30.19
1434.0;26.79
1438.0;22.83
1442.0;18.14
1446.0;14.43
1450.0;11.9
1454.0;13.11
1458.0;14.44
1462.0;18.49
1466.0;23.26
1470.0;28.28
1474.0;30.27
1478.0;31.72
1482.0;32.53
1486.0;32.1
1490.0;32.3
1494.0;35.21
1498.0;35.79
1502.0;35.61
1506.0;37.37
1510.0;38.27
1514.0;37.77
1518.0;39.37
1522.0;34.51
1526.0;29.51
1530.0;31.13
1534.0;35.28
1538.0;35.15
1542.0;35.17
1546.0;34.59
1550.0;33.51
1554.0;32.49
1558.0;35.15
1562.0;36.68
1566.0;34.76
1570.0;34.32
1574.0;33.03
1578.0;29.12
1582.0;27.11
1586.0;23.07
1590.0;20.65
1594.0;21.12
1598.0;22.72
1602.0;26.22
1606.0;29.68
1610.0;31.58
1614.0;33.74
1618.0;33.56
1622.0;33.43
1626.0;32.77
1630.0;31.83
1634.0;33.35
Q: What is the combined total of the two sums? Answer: 2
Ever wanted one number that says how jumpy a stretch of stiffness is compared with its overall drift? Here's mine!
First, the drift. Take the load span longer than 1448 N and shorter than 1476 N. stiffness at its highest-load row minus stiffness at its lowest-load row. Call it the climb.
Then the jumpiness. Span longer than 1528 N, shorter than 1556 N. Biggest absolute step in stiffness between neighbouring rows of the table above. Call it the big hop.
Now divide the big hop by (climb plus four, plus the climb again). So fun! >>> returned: 0.10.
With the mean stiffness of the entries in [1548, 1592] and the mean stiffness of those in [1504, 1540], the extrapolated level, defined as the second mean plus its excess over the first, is 40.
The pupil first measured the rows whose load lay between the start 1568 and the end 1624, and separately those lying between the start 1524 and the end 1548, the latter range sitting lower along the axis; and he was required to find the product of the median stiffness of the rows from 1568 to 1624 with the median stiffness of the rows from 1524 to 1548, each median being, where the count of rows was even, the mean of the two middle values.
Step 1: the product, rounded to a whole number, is 1025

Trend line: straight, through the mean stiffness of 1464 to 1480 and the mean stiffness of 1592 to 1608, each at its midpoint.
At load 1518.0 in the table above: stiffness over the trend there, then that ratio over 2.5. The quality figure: 0.58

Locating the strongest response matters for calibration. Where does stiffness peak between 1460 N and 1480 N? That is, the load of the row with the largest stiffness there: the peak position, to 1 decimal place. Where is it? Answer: 1478.0 N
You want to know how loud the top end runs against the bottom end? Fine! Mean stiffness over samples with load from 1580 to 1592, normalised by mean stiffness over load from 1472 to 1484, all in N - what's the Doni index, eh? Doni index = 0.75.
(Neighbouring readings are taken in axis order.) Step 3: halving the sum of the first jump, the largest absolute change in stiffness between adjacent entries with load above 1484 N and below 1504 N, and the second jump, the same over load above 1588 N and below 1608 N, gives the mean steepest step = 3.2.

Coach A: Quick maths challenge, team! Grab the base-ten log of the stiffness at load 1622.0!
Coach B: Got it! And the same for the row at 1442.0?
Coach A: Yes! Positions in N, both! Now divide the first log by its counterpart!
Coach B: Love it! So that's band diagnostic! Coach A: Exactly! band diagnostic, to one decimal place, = 1.2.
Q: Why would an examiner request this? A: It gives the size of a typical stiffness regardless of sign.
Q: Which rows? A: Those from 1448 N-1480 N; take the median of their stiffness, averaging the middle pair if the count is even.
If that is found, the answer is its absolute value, 21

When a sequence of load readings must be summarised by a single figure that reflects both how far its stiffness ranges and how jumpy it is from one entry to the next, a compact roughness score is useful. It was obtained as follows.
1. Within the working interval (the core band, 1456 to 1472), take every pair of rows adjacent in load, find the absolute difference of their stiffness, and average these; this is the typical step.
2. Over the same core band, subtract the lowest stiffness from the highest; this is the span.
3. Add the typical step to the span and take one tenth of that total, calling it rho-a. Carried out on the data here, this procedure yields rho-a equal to 1.8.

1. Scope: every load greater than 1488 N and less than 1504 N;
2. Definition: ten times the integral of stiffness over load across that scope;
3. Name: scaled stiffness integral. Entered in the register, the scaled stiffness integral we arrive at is 5556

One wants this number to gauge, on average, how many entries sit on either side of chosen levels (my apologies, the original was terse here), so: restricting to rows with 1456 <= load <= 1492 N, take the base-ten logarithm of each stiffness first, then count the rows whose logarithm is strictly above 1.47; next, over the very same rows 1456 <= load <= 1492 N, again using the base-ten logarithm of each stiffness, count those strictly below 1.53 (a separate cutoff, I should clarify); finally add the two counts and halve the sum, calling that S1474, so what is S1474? 7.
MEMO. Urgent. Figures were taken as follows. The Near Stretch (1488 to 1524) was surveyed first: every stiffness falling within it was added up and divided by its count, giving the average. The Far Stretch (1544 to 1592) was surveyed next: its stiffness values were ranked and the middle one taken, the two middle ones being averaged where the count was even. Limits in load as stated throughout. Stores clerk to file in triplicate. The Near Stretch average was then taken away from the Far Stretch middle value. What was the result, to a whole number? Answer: -3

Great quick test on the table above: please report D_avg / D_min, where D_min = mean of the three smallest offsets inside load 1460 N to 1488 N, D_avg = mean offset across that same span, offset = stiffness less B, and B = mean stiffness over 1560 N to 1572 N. 0.60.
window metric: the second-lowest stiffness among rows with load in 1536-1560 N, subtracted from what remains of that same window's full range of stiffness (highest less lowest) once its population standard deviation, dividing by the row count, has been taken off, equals -32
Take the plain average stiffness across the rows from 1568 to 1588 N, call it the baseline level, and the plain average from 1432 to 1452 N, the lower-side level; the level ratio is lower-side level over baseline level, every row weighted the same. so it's 0.6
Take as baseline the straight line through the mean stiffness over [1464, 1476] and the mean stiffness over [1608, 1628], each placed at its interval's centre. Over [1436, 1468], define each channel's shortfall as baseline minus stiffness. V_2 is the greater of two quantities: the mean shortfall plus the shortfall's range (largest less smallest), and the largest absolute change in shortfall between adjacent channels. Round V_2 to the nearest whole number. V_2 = 21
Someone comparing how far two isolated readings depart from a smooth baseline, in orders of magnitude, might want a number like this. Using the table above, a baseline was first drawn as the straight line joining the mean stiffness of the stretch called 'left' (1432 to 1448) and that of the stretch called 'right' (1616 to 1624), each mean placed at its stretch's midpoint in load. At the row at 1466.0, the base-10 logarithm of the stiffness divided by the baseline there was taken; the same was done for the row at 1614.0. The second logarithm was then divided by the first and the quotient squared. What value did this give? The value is 0.30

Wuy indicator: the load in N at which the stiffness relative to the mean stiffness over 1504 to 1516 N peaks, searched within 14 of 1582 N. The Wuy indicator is 1570.0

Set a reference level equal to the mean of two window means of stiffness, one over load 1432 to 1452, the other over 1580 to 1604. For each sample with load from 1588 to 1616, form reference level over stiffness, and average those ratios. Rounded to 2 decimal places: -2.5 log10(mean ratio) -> 0.21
